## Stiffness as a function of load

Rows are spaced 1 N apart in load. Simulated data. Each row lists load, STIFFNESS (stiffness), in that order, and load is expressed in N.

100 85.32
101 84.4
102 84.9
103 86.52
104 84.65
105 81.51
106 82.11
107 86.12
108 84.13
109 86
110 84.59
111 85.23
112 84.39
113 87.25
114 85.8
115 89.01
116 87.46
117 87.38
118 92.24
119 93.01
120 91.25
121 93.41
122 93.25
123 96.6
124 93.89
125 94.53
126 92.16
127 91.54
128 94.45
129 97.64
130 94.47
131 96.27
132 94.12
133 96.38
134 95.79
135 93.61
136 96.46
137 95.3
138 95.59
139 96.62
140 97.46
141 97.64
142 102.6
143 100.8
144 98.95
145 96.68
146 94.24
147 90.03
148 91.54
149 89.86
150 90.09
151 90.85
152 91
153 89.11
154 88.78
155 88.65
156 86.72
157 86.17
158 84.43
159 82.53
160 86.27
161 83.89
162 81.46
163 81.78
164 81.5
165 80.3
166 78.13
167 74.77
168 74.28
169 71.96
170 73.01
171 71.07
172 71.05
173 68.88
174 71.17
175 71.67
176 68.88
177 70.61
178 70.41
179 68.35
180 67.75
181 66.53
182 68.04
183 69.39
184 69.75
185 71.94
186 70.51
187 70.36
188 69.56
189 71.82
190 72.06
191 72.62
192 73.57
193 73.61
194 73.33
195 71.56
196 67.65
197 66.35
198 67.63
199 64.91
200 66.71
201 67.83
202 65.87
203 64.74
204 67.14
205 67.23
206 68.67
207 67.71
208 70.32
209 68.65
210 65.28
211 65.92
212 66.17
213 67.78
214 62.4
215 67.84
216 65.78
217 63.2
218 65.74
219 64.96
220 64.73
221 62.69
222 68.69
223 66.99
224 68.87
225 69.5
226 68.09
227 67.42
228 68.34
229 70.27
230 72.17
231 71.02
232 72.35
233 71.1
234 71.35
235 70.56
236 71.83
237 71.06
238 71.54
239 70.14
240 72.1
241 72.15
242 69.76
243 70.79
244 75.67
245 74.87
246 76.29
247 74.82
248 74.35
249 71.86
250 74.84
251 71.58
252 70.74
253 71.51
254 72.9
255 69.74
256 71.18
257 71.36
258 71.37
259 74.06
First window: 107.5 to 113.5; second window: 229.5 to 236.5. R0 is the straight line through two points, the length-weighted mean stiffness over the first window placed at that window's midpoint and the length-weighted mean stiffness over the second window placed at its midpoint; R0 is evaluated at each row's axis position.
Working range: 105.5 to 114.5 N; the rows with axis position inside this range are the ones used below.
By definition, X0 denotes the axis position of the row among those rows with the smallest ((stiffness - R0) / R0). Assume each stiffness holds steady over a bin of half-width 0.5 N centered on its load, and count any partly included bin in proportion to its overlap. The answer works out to 106 N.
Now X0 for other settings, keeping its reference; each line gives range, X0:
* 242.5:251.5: 243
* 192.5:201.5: 199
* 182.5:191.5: 183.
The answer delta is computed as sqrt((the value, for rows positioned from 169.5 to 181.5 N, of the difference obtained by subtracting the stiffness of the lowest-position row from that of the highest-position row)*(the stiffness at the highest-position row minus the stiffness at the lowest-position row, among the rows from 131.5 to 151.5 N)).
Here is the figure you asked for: 4.6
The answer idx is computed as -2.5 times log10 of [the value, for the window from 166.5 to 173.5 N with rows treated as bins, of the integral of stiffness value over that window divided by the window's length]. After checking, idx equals -4.65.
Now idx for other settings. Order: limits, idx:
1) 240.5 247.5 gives -4.67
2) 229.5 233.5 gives -4.64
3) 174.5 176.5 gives -4.62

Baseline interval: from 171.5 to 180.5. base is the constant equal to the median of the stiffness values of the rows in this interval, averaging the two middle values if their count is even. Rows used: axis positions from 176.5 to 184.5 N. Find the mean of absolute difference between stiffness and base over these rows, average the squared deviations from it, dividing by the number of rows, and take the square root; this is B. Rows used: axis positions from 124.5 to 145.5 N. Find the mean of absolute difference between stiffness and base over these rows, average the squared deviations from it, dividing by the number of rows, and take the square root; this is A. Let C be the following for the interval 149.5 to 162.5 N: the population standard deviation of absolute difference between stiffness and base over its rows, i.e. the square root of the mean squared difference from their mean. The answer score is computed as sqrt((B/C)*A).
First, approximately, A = 2.54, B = 1.3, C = 3.0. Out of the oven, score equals 1.0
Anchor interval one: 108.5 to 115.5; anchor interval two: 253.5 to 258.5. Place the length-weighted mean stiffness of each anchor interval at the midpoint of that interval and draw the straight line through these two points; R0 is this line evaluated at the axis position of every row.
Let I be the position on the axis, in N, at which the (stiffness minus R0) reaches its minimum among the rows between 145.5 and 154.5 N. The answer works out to 154 N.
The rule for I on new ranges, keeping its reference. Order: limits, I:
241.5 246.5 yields 242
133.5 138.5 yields 135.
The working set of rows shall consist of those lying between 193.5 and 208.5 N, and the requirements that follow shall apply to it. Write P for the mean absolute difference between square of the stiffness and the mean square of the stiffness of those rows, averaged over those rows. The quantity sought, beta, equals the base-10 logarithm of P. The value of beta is 2.36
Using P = 230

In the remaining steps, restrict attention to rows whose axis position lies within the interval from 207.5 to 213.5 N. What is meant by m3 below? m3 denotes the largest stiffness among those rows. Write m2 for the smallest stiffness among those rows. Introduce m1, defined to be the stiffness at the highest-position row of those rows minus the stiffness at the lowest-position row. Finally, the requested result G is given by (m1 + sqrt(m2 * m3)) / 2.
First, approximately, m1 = -2.5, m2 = 65.28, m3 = 70.32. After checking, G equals 32.6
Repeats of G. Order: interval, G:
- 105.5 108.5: 43.1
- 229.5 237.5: 35.2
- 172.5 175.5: 36.5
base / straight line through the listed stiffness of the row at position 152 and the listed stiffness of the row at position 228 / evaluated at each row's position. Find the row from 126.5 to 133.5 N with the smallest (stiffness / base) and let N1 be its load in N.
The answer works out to 127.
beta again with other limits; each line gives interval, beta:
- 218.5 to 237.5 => 2.48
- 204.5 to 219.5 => 2.35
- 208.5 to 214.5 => 2.30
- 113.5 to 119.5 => 2.62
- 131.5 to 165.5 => 2.97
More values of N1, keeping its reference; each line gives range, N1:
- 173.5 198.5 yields 181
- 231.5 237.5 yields 233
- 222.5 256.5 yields 223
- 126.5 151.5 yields 127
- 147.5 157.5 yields 157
